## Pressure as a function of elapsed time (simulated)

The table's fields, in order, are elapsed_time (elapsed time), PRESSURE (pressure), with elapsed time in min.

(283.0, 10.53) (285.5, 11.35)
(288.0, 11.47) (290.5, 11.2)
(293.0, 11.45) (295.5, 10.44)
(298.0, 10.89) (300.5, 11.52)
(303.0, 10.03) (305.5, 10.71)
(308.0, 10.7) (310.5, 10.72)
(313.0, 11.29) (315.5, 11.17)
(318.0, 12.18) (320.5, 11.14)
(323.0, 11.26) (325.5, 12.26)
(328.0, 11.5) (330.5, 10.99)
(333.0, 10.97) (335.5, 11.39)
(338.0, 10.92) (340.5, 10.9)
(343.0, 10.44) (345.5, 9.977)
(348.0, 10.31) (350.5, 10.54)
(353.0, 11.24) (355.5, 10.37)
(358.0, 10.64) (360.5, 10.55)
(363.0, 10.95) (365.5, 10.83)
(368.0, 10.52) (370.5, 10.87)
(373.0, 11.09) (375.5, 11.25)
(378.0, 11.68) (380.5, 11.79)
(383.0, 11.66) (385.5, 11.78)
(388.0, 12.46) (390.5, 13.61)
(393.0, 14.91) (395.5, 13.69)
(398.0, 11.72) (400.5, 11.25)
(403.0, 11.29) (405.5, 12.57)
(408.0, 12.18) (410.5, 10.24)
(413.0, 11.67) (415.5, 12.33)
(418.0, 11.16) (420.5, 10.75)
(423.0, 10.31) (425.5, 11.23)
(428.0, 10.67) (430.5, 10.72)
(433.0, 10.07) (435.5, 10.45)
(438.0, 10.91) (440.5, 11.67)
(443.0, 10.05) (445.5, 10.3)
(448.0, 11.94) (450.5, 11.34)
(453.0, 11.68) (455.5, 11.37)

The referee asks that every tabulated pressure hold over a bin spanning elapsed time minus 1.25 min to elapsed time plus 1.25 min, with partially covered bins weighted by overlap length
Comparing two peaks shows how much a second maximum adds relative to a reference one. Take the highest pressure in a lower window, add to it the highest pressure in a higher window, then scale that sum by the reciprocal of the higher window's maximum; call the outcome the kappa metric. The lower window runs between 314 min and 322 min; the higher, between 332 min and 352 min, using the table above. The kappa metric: 2.07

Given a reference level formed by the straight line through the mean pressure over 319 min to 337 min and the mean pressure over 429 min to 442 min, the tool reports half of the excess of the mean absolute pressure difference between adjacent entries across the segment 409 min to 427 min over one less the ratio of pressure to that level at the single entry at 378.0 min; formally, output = 0.45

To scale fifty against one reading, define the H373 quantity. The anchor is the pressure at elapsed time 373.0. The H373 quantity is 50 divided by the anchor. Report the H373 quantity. 4.51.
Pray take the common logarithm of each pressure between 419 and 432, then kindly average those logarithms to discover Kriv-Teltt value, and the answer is 1.03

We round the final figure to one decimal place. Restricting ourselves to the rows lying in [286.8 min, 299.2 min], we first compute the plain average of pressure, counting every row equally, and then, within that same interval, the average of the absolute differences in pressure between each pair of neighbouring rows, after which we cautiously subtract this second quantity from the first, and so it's 10.6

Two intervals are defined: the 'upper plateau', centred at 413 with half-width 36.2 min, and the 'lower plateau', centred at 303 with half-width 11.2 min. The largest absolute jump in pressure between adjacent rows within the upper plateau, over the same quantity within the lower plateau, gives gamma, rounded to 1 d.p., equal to 1.3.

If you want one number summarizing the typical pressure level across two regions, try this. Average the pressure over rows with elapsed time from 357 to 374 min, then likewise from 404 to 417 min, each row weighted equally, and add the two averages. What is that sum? 22.6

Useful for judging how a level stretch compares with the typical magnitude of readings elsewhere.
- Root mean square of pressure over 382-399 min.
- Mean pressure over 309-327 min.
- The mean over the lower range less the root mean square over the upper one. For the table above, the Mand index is -1.5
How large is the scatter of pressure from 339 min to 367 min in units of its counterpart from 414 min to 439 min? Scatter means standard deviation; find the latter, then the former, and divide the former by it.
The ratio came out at 0.56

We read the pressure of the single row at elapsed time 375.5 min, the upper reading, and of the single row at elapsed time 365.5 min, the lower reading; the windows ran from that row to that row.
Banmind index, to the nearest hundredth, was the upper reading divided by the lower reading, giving 1.04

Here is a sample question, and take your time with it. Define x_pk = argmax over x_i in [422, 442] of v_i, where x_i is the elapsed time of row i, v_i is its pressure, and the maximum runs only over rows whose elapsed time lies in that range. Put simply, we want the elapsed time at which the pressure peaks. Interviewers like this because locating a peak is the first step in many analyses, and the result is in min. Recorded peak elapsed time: 440.5 min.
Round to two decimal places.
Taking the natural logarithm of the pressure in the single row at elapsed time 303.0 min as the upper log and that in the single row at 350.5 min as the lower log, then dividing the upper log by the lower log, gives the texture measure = 0.98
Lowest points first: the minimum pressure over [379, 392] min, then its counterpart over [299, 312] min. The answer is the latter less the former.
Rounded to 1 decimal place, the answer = -1.6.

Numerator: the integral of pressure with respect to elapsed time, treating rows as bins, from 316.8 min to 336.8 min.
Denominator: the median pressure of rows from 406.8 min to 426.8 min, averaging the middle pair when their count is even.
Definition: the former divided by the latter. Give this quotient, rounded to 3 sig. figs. 20.5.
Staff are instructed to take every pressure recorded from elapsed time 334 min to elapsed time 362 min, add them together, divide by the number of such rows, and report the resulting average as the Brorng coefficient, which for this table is 10.7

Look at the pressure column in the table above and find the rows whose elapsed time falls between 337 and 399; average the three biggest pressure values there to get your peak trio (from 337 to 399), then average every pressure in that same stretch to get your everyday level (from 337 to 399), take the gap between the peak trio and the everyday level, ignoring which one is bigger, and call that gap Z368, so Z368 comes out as 2.68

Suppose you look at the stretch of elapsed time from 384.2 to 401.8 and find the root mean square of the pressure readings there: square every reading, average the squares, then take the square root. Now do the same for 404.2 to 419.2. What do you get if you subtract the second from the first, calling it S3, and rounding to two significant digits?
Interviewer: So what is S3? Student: 1.1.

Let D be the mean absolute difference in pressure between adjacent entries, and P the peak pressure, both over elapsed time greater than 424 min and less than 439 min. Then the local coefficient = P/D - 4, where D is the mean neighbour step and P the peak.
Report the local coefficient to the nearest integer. 23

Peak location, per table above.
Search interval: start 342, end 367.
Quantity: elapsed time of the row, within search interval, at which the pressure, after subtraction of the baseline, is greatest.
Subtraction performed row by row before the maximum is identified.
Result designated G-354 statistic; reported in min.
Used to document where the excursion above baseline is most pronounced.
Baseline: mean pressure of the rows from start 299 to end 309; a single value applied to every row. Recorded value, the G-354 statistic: 353.0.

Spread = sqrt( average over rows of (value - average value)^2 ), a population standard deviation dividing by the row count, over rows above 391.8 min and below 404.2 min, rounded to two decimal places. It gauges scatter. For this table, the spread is 1.47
